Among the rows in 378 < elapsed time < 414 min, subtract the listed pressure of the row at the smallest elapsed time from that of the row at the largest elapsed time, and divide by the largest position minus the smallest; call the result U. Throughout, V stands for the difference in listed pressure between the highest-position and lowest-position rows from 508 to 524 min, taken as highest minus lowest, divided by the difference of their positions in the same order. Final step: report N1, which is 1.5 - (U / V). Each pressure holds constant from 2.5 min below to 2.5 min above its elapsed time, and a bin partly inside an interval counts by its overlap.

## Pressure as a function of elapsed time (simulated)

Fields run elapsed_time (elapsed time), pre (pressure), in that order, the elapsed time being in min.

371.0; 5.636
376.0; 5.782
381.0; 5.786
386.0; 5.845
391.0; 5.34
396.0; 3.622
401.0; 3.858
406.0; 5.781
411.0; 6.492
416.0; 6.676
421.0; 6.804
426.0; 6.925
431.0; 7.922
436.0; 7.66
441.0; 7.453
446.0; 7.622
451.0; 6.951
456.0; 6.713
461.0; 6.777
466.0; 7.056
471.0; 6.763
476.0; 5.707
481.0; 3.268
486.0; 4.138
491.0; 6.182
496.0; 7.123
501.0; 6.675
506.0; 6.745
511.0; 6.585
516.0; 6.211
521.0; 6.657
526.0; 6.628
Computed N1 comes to -1.8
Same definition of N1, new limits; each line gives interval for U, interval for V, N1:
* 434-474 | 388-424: 2.0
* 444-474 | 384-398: 1.3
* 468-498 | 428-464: 1.9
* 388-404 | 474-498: 3.6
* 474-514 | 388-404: 1.7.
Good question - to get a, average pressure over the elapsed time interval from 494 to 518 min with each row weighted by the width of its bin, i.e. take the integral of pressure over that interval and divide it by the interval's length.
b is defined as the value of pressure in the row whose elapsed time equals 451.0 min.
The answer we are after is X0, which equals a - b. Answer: -0.3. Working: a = 6.67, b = 6.951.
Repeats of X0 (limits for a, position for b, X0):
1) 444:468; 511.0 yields 0.4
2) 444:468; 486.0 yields 2.9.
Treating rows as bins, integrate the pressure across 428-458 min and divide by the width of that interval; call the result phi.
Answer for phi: 7.4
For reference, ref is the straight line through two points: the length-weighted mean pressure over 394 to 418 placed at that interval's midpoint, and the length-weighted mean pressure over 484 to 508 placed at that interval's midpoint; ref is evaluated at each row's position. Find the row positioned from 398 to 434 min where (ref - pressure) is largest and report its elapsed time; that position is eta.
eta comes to 401.0 min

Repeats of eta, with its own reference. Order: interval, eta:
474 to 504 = 481.0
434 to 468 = 456.0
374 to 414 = 396.0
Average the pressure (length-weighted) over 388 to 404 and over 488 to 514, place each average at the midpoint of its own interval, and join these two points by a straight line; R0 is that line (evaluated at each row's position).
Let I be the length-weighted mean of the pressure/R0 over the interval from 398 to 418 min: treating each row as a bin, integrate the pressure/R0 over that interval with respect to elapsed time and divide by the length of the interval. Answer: 1.21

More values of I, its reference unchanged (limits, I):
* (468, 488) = 0.83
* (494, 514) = 1.01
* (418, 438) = 1.44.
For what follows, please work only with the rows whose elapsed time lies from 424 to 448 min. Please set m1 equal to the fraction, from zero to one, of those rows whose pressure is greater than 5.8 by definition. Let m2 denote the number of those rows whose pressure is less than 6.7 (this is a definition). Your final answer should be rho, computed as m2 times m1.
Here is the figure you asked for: 0.0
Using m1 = 1.0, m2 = 0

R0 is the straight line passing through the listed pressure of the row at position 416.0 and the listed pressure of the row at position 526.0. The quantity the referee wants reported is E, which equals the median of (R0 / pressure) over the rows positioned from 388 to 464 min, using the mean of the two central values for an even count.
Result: 0.98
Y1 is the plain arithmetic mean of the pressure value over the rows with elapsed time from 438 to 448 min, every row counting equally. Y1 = 7.54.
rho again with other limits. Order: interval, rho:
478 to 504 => 2.4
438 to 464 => 0.0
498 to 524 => 4.0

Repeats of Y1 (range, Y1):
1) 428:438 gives 7.79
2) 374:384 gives 5.78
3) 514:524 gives 6.43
